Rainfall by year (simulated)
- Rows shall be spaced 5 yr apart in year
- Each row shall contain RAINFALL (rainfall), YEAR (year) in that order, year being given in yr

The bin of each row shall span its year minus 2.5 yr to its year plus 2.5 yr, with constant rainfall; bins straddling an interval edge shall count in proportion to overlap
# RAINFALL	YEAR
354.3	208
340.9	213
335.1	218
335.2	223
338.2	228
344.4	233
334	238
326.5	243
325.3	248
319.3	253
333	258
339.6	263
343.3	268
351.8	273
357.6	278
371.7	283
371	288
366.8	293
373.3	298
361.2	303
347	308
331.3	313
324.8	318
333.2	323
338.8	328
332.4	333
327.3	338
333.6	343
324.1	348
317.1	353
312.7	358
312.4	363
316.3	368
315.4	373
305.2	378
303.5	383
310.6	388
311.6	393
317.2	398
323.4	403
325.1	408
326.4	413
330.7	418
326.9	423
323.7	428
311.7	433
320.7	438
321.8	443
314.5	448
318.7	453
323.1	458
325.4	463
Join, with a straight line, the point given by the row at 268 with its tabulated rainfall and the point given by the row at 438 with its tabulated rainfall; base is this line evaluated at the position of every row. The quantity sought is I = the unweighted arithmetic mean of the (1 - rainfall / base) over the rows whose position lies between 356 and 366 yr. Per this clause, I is 0.056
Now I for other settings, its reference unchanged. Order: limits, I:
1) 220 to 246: 0.035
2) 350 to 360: 0.051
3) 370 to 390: 0.060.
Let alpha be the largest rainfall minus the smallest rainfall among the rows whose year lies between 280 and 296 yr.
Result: 5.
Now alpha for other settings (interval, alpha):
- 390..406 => 12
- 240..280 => 38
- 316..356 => 22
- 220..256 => 25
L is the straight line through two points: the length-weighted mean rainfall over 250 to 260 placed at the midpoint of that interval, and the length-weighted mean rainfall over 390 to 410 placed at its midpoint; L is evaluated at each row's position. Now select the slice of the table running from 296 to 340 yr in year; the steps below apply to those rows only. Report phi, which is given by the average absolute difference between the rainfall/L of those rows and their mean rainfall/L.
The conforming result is 0.039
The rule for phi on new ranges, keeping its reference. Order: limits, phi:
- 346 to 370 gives 0.010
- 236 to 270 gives 0.021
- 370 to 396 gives 0.013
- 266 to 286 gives 0.027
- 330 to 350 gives 0.011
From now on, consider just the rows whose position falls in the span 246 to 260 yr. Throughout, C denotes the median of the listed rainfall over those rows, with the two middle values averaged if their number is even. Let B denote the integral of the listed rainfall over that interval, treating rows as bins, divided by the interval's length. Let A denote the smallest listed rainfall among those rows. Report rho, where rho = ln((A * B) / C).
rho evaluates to 5.77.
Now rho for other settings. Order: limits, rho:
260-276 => 5.83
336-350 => 5.78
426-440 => 5.74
